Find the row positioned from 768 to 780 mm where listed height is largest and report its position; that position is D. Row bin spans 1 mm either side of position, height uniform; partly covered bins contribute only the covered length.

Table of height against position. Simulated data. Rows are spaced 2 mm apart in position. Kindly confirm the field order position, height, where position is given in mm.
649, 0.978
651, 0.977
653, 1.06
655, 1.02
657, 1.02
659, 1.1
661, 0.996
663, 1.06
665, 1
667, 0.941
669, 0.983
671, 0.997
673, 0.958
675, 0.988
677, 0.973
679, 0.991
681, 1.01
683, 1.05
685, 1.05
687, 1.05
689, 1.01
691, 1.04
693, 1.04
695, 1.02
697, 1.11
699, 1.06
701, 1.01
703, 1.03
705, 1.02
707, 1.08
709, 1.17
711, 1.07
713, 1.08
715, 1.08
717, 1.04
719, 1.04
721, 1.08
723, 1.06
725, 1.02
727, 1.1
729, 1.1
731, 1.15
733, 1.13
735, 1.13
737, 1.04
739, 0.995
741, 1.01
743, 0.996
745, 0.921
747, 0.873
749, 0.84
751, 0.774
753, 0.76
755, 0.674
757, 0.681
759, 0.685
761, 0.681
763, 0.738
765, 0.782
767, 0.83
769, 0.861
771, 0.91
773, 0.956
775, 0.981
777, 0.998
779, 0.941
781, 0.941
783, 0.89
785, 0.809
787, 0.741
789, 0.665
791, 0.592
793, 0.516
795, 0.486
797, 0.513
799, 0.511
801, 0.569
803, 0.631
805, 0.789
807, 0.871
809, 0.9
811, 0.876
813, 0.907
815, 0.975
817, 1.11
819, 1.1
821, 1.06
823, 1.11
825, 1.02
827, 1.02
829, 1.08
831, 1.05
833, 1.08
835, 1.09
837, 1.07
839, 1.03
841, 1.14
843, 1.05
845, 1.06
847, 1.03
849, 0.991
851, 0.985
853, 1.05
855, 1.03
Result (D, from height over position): 777 mm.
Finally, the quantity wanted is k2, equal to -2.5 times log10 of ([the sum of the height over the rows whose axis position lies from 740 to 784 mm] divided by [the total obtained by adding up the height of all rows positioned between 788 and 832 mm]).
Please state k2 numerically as -0.02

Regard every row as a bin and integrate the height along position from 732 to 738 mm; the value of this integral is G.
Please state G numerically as 6.6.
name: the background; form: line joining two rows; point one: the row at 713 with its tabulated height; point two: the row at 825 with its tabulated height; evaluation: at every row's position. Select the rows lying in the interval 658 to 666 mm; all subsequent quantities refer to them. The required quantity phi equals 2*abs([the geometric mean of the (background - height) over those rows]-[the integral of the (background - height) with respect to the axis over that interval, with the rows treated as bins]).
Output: 1.0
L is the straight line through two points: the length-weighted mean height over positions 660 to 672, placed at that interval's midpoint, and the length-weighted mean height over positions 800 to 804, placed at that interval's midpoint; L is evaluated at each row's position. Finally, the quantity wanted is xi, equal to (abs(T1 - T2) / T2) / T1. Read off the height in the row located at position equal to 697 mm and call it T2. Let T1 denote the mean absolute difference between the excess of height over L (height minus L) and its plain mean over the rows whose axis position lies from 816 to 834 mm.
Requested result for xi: 37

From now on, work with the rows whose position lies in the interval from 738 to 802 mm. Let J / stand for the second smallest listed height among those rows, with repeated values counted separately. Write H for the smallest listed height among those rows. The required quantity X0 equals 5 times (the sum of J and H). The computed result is 5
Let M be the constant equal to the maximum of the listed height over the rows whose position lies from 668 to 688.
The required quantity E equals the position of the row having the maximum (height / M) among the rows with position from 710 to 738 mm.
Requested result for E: 731 mm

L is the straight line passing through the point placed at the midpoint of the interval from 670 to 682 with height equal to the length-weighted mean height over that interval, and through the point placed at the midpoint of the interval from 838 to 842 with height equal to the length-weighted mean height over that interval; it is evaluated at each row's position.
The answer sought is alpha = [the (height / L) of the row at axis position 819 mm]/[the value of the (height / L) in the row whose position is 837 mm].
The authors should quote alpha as 1.0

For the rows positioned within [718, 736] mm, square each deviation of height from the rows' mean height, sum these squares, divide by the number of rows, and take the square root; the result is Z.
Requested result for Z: 0.041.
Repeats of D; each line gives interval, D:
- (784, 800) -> 785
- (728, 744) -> 731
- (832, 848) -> 841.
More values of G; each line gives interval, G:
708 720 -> 13.0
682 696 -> 14.5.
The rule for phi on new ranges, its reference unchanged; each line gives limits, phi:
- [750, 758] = 4.7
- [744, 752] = 2.9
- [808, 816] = 1.6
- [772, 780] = 1.1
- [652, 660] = 0.9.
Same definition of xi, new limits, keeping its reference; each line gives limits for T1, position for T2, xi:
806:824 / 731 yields 9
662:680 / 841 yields 45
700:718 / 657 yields 23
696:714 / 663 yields 22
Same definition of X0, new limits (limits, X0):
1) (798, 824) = 5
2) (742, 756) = 7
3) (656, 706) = 9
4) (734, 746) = 10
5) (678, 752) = 8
